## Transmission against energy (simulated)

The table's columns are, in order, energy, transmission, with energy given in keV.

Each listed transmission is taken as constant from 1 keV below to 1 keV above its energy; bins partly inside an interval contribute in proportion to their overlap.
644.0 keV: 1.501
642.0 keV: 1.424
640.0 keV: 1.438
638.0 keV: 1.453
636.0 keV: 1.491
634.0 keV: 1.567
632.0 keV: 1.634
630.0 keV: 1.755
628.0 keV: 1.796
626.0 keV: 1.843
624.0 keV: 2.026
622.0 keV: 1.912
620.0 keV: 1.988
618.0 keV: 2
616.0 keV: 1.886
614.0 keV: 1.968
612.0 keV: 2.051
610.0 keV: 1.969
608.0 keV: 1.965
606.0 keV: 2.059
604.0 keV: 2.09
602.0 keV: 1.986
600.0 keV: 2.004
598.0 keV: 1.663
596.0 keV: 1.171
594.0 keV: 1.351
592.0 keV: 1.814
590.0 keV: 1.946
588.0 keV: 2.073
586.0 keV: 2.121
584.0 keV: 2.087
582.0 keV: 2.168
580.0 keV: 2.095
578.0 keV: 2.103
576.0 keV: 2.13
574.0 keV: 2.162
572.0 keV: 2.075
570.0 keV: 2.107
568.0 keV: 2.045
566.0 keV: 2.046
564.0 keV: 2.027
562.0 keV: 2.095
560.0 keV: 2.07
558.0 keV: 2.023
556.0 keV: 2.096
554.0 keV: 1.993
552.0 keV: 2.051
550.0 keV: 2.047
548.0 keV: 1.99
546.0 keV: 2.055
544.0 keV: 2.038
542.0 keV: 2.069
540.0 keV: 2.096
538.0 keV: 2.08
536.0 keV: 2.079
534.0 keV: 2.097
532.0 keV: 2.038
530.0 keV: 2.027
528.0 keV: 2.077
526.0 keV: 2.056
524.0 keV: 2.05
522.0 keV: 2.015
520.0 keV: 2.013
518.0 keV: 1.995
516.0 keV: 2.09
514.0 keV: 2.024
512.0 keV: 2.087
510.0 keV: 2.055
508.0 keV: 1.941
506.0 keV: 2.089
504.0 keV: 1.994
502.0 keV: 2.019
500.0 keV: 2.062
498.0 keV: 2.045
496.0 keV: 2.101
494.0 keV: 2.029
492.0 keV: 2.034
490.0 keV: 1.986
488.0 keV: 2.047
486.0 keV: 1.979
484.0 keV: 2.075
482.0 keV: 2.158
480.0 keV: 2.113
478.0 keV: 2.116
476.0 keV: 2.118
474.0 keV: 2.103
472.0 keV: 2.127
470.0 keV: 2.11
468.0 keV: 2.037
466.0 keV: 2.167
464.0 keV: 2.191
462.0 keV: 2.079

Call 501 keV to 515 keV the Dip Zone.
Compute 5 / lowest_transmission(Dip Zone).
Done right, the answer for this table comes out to 2.58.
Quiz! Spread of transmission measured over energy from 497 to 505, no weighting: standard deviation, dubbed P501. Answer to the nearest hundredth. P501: 0.03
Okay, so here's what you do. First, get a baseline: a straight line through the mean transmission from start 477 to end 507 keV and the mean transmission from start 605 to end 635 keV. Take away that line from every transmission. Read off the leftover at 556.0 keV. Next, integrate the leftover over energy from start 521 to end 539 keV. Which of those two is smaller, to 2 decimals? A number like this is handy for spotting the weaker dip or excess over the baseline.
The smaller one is 0.12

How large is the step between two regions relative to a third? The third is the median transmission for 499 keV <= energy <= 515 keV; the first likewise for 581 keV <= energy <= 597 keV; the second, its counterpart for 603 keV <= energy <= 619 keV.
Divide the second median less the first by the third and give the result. -0.012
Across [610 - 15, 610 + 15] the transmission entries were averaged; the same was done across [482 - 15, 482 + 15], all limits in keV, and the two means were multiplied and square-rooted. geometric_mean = 1.99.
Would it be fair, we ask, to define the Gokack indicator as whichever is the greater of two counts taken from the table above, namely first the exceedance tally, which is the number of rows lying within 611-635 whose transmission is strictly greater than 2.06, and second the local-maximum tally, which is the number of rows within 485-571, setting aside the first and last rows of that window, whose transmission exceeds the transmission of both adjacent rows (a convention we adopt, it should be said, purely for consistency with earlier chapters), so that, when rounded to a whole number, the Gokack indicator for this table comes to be 15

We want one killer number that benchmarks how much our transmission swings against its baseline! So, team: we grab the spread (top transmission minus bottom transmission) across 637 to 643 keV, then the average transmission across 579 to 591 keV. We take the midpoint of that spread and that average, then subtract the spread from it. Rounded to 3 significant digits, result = 1.03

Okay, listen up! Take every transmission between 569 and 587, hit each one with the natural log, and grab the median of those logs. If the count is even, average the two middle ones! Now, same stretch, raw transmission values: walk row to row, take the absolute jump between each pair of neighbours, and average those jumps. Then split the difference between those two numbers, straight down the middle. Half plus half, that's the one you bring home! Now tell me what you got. 0.396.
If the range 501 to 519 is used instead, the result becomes 0.392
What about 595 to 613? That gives 0.416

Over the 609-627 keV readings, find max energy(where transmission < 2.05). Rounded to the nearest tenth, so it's 626.0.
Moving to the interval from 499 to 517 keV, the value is 514.0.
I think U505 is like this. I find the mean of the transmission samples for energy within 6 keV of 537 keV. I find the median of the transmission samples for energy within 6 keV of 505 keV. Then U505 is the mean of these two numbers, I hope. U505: 2.06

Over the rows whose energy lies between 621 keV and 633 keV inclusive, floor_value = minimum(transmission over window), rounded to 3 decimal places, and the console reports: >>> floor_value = 1.634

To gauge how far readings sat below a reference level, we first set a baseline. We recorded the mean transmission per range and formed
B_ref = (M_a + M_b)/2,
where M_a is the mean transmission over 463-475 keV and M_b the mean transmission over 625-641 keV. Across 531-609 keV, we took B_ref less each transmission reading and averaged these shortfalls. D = -0.13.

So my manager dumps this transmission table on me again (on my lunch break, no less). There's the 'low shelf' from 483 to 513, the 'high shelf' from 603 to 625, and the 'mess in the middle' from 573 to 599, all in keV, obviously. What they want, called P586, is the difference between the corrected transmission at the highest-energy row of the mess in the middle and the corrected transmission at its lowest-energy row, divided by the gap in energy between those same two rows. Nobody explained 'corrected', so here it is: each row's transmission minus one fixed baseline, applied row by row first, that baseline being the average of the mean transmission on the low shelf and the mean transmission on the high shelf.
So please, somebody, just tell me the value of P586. -0.021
